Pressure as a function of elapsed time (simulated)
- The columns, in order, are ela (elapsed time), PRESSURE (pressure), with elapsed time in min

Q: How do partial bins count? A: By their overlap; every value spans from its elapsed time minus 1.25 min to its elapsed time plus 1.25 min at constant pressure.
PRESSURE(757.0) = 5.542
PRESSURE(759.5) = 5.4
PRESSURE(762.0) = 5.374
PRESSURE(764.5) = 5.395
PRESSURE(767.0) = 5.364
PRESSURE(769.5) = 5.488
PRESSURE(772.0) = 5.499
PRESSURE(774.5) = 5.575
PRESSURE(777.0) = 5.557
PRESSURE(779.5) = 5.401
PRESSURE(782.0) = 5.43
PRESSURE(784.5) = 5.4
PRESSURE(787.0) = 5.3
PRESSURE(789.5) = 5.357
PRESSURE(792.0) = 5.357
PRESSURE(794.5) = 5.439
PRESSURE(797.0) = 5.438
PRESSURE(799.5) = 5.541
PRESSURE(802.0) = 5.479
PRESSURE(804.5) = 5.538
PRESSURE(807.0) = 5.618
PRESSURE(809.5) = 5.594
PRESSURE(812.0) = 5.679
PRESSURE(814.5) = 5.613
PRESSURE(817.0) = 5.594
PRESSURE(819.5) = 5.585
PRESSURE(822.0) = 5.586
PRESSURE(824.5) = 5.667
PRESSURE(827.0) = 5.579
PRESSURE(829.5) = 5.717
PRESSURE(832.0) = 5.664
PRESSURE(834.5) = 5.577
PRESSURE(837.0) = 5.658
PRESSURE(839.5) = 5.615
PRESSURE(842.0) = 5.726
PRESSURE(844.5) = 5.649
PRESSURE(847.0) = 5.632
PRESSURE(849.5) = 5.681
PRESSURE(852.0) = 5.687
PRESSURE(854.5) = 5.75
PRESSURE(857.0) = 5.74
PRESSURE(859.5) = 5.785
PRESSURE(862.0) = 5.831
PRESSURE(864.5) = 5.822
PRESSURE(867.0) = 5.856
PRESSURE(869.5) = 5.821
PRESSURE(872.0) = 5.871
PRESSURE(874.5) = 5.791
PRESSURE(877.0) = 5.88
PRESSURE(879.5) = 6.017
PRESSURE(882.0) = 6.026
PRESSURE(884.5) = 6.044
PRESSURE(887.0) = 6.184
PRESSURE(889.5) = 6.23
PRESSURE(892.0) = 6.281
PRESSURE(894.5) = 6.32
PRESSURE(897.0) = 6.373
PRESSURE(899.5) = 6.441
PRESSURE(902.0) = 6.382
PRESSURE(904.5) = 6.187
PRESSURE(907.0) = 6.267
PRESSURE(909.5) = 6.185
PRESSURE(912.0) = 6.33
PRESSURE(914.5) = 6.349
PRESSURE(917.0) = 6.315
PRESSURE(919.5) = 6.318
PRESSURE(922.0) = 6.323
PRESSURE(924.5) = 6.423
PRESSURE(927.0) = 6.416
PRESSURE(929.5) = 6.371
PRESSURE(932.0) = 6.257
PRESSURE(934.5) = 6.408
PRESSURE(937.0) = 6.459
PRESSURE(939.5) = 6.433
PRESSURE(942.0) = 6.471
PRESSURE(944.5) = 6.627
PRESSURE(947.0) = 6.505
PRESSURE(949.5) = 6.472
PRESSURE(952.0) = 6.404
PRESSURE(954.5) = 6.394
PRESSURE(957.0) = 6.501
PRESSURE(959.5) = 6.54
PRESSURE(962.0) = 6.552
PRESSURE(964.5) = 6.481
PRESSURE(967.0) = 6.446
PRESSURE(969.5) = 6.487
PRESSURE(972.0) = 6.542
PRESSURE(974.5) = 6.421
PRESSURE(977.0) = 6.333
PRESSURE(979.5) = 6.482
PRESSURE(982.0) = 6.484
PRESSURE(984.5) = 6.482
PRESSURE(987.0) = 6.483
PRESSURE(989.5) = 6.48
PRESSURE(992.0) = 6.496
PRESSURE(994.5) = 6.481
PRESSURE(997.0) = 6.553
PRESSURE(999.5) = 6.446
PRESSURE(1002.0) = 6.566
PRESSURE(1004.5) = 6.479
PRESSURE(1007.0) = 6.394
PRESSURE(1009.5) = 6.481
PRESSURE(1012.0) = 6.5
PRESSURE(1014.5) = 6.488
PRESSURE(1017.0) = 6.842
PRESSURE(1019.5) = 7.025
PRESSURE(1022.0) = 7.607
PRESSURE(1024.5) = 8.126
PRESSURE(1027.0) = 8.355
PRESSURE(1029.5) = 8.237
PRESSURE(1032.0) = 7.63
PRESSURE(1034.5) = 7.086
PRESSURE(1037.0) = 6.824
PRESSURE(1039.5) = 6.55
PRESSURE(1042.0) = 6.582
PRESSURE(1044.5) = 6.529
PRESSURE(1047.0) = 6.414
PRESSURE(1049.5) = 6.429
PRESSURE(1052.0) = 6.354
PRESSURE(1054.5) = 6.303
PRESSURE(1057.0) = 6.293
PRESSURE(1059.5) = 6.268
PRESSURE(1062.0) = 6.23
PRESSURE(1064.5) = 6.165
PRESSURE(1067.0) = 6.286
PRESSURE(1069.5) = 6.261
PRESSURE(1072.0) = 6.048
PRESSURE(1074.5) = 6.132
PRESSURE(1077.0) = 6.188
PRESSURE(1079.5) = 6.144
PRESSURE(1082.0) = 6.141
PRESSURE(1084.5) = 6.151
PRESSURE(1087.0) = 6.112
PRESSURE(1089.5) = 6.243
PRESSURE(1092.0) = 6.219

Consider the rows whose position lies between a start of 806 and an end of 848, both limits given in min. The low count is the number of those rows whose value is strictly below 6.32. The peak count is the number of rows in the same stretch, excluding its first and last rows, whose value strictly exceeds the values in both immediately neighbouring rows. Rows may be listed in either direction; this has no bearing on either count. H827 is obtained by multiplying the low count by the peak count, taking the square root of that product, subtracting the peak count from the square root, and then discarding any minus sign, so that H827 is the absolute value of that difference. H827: 4.2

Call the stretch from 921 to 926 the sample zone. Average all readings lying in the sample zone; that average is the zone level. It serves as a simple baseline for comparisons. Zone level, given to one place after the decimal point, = 6.4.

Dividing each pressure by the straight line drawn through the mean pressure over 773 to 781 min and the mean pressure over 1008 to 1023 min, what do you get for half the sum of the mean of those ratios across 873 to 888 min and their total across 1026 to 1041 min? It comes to 3.7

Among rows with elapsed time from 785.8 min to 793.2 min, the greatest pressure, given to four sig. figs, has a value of 5.357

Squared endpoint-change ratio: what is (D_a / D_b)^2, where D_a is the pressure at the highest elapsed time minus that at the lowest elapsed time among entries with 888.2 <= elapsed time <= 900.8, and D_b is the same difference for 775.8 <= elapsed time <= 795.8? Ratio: 3.2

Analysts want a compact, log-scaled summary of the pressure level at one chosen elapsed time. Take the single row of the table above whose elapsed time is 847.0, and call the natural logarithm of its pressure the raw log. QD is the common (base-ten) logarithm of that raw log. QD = 0.238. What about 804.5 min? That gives 0.233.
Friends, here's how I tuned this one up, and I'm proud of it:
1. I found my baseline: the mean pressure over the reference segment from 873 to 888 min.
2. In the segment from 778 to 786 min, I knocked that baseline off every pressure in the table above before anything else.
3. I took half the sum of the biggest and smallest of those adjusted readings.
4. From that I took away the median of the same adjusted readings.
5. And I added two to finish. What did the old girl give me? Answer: 2.01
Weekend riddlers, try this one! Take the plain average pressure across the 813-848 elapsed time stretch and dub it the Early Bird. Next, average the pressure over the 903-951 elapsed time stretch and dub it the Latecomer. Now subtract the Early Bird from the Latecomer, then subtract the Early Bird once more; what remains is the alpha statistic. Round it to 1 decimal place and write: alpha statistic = -4.9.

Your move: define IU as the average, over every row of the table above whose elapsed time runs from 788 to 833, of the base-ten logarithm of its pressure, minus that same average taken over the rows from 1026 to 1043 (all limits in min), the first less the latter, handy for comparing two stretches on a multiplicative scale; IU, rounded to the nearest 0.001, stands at -0.118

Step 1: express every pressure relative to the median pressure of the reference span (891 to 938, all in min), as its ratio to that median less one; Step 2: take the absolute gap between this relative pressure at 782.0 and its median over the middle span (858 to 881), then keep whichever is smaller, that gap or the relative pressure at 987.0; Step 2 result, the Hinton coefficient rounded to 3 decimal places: 0.024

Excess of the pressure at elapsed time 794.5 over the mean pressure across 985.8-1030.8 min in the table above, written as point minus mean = -1.5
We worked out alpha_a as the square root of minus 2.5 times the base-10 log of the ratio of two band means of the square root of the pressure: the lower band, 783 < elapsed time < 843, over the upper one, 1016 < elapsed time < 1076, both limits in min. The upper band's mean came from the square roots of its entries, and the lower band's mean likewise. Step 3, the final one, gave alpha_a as 0.33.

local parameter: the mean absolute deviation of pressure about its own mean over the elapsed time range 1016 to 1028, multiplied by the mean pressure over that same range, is 3.99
